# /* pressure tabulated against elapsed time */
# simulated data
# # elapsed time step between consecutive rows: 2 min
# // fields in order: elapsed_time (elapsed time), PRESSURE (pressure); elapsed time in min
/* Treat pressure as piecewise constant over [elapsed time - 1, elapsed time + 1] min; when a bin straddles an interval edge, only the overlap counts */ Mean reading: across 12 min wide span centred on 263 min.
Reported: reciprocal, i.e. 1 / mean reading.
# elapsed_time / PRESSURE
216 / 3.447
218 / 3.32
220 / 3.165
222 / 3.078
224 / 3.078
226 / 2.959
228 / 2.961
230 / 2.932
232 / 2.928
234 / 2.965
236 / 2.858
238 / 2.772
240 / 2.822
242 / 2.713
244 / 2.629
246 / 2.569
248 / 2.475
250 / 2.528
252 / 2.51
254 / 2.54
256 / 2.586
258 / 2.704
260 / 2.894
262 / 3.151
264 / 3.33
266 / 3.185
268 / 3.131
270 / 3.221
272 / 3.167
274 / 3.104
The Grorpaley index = 0.326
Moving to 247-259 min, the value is 0.391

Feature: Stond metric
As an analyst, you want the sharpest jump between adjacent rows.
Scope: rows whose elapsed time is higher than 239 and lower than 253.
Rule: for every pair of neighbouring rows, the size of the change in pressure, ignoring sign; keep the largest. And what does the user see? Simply 0.109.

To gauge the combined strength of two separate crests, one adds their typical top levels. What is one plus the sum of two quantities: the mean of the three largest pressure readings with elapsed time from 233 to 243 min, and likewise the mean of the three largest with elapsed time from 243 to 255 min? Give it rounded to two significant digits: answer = 6.5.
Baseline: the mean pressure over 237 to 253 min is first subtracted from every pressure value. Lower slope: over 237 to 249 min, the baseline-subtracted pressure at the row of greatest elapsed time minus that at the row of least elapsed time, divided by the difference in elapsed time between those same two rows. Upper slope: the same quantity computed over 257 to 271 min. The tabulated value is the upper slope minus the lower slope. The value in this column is 0.07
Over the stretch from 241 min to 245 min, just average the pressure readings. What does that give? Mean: 2.7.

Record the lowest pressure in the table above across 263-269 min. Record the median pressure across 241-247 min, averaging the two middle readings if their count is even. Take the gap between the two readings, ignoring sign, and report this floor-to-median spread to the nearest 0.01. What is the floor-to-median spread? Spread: 0.50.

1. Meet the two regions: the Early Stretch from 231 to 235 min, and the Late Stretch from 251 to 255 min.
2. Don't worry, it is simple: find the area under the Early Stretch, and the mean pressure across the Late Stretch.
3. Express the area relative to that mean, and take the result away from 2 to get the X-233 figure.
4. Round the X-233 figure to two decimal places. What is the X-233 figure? -2.67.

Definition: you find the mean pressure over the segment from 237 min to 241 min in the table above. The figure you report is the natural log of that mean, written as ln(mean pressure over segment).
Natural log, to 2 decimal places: 1.03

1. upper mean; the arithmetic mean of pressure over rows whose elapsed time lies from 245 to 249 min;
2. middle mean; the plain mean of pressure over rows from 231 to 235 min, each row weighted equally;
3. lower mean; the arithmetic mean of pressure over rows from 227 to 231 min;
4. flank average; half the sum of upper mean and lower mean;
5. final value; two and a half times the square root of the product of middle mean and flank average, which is 7.10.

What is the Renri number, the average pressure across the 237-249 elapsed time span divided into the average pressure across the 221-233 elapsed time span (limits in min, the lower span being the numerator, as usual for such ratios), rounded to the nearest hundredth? 1.12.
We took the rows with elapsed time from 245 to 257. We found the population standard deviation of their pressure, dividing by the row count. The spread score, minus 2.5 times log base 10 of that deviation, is 3.6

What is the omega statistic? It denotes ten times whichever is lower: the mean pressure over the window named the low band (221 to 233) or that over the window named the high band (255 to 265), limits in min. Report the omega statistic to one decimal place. 29.3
